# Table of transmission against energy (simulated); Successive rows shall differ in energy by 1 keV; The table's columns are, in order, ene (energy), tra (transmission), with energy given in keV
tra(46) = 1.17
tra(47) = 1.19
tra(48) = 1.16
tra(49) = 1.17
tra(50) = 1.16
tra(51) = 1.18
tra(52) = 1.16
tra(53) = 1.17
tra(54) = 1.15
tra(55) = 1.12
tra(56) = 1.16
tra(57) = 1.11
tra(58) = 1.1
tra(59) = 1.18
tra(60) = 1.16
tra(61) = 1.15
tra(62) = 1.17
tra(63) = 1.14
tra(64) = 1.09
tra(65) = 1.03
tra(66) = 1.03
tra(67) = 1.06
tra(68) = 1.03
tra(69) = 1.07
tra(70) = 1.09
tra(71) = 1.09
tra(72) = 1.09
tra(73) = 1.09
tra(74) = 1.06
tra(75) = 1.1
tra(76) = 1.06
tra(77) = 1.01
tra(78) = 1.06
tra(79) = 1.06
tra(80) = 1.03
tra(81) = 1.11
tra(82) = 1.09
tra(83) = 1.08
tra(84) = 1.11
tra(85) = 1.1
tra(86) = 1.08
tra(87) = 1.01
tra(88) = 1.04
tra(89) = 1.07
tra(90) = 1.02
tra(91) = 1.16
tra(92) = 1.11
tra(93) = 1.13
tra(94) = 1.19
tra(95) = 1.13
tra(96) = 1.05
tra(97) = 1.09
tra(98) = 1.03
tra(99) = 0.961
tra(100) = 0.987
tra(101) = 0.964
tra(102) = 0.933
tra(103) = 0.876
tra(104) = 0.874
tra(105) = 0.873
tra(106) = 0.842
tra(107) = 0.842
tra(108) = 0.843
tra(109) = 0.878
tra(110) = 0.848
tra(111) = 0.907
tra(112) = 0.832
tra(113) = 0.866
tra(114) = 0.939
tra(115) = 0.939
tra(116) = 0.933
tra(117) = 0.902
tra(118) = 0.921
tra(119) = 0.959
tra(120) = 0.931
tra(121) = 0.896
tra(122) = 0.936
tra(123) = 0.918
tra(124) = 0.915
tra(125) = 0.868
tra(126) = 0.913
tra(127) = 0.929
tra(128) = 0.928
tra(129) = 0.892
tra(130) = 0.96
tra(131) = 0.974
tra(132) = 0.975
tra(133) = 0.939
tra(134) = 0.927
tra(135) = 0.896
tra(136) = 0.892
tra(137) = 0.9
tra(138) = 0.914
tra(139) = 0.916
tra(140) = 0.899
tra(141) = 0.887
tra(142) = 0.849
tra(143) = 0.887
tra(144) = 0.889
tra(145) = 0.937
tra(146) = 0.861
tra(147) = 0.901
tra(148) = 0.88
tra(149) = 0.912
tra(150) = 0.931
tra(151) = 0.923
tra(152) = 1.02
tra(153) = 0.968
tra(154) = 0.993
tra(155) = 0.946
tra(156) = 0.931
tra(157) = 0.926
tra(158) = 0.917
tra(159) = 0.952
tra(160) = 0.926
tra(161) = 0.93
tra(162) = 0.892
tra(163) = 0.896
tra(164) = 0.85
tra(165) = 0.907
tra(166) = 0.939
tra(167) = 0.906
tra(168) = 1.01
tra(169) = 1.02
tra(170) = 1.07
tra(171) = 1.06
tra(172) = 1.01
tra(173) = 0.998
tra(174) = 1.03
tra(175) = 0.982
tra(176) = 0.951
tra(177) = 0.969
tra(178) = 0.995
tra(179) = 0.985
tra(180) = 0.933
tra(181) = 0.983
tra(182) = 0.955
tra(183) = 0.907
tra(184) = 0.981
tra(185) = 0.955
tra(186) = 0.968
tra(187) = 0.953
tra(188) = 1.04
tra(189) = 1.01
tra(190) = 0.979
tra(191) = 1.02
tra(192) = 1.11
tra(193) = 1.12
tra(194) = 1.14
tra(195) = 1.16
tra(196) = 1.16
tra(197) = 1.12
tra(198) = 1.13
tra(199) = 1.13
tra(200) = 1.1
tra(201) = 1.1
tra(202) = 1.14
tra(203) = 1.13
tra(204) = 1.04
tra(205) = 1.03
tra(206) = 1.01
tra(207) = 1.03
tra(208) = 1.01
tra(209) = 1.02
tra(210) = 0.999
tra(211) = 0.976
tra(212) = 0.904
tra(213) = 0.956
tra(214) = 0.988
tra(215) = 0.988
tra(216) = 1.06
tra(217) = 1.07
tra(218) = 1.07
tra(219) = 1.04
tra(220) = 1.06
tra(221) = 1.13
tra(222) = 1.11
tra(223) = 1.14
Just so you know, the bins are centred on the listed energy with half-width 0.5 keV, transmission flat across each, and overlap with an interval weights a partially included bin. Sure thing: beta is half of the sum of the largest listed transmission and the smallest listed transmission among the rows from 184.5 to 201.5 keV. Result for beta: 1.06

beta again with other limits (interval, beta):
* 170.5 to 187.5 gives 0.98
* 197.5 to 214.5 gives 1.02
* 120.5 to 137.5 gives 0.92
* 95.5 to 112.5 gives 0.96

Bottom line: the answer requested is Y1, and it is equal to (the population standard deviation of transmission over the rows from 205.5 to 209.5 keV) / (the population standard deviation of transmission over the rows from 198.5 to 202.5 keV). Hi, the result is 0.5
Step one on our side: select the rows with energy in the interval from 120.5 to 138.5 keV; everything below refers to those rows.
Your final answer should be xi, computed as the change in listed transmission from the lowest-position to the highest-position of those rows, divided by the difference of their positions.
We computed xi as 0.0011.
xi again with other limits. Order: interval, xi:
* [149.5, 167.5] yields -0.0015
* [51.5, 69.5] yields -0.0053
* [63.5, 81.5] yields 0.0012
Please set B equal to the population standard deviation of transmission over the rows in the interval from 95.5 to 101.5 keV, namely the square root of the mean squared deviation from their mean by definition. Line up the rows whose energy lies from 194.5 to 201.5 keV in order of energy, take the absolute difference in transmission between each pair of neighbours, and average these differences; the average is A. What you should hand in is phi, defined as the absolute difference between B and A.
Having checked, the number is 0.034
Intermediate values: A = 0.013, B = 0.047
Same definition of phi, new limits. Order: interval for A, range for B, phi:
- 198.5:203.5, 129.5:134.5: 0.001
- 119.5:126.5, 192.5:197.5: 0.013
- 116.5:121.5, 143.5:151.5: 0.005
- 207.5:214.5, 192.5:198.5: 0.018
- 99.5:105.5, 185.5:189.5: 0.012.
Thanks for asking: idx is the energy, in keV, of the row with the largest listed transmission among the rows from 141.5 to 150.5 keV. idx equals 145 keV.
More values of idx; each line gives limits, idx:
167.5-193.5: 193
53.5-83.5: 59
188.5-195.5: 195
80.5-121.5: 94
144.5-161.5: 152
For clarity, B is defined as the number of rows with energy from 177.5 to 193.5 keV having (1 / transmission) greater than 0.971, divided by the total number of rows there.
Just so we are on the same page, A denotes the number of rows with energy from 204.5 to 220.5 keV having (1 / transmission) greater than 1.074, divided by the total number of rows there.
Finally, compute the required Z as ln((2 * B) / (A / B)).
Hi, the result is 3.1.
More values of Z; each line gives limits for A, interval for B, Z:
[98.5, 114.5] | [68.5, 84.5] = -4.5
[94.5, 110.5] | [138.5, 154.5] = 1.4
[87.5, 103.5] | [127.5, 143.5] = 3.5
